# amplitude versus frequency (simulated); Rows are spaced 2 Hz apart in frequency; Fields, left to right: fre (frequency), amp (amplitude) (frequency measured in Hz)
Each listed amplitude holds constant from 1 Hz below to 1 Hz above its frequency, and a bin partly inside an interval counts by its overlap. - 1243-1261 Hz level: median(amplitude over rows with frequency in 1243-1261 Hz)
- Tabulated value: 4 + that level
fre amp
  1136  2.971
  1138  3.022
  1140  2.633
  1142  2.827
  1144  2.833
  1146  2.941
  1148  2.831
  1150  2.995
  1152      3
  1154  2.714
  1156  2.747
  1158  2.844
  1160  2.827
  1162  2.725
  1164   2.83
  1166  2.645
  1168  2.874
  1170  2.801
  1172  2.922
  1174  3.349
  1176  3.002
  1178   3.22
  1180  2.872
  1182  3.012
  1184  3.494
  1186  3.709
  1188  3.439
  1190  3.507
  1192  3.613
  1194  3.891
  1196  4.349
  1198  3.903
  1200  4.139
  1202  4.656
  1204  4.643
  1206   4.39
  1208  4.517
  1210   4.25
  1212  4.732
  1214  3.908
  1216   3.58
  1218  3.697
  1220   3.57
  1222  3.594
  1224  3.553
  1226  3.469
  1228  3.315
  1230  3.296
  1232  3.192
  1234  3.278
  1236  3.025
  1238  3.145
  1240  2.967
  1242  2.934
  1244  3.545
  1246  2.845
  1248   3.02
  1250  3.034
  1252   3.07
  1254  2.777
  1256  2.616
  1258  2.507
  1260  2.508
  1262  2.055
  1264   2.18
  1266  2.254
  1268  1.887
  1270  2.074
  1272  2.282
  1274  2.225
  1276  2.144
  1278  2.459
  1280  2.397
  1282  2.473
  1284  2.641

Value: 6.8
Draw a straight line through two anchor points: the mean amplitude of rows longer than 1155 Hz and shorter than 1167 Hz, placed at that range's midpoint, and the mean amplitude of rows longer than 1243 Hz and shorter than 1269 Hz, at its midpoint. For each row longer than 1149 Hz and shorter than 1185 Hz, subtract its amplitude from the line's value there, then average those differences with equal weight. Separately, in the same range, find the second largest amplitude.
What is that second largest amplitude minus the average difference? 3.5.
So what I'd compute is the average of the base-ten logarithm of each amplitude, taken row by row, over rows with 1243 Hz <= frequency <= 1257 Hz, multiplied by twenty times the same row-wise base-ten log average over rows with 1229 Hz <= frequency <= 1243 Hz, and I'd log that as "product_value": 4.7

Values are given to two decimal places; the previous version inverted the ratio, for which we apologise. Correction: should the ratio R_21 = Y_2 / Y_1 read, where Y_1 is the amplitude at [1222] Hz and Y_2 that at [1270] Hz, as 0.58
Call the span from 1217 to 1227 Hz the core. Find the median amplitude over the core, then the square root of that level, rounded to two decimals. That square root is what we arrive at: 1.89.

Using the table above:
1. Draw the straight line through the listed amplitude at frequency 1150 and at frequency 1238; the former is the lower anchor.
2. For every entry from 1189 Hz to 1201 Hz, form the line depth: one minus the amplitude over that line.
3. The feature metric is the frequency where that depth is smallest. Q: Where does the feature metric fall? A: 1196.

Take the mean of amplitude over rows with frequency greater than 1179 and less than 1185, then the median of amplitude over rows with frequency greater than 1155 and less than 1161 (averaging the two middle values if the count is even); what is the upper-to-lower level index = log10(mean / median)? 0.04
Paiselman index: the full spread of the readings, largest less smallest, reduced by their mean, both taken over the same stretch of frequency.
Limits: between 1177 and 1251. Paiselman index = -1.7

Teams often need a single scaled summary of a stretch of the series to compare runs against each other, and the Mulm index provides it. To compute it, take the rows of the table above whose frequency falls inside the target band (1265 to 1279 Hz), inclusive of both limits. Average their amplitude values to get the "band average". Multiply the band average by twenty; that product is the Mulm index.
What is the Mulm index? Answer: 44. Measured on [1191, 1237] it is 77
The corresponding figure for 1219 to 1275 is 57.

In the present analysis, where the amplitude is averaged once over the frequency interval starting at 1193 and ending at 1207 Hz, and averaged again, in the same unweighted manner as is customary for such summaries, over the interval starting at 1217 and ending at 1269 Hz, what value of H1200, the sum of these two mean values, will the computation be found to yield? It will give 7.3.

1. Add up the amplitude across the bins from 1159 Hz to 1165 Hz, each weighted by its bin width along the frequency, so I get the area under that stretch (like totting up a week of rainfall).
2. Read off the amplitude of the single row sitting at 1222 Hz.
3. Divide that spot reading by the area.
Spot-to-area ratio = 0.21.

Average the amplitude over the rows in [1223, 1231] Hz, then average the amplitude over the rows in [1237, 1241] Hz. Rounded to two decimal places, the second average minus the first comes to -0.35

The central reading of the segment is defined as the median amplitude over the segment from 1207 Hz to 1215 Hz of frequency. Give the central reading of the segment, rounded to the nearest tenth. 4.4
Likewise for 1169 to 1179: 3.0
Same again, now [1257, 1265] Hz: 2.3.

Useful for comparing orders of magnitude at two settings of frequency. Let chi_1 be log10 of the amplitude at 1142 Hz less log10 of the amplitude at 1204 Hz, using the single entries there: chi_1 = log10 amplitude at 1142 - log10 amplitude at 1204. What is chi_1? -0.22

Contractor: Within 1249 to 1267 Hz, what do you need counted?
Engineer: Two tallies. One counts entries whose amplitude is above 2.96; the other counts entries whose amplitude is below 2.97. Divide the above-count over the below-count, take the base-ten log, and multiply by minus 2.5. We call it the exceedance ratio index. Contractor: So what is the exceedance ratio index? 1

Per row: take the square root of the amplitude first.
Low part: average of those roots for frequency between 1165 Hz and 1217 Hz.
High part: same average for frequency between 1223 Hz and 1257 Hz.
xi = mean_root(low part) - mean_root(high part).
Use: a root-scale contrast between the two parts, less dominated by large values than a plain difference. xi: 0.14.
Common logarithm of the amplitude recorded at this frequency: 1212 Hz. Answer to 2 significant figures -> 0.68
